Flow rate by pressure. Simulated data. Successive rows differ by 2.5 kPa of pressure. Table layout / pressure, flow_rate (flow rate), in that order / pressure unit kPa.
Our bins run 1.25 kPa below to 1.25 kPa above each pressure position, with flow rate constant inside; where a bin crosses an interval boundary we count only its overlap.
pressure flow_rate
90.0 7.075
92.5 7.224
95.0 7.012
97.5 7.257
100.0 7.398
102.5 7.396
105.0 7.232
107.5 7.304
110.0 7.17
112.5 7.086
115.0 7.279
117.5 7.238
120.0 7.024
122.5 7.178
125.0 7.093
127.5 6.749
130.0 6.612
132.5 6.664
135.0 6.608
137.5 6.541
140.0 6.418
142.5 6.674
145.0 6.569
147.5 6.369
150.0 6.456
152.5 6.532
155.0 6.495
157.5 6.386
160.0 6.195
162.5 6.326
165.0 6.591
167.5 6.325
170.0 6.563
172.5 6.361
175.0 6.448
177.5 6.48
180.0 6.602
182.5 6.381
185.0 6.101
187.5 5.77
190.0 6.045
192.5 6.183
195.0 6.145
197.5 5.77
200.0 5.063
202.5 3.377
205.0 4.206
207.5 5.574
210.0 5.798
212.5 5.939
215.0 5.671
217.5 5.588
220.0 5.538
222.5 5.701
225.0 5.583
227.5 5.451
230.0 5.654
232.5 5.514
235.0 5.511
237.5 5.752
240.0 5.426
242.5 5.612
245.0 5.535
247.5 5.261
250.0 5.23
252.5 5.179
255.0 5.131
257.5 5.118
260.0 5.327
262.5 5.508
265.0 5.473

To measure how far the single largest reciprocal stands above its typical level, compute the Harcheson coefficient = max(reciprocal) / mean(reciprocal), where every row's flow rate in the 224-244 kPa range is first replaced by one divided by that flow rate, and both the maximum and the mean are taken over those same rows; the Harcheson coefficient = 1.02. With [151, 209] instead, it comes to 1.73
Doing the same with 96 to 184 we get 1.09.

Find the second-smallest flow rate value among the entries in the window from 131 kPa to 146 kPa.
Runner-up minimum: 6.541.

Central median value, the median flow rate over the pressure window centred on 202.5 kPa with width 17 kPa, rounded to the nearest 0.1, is 5.6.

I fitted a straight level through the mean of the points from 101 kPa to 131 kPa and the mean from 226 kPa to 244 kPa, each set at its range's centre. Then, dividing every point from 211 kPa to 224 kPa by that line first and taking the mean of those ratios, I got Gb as 0.982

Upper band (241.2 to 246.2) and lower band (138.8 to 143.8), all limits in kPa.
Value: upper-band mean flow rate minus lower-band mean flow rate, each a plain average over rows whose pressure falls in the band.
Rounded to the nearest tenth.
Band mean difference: -1.0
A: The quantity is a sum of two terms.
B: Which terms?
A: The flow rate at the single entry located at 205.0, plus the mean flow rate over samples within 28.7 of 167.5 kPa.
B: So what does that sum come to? 10.6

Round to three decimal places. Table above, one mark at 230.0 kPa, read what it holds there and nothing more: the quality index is 5.654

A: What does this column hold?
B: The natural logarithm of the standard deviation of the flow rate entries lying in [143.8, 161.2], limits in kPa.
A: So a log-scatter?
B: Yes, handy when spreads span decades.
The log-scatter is -2.1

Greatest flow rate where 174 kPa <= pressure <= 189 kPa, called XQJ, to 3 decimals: 6.602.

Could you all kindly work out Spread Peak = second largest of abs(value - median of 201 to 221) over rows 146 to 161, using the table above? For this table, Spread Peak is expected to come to 0.9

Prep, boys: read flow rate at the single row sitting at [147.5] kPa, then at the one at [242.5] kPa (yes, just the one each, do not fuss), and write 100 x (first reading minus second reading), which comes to 76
